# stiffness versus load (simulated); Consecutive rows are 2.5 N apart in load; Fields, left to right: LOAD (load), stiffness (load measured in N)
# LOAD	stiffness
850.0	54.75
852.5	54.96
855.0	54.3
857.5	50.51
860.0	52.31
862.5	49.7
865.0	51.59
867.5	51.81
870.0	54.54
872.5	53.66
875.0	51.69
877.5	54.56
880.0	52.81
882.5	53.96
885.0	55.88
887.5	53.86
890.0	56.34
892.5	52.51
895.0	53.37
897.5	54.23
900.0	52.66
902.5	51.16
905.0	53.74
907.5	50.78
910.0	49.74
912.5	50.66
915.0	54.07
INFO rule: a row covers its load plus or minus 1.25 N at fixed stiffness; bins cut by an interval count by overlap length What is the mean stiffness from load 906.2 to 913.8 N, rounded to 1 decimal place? 50.4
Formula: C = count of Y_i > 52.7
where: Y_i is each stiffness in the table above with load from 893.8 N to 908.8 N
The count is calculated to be 3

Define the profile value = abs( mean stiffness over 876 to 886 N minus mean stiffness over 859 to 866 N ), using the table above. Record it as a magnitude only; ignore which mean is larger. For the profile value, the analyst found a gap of 3.1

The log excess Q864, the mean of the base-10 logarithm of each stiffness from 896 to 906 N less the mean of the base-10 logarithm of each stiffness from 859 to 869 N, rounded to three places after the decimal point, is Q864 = 0.013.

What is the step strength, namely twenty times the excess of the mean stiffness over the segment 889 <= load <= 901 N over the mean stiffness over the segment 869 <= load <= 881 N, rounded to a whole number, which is 7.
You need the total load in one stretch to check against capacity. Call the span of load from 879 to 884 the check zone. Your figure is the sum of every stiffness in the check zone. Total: 107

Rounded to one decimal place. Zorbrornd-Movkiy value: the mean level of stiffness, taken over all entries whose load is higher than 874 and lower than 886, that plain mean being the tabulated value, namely 53.8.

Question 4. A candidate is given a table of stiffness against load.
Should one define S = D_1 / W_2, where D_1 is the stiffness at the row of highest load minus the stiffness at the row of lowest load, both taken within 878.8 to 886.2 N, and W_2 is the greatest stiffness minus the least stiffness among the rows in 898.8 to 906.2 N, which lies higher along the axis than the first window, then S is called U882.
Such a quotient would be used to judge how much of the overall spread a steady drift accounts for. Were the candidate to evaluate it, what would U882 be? 1.2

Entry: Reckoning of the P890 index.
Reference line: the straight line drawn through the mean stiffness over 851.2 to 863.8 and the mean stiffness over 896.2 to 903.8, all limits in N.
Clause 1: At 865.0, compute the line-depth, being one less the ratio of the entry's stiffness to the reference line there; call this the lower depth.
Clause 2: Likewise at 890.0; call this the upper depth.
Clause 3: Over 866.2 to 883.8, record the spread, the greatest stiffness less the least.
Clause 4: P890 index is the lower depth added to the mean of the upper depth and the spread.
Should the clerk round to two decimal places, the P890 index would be 1.42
